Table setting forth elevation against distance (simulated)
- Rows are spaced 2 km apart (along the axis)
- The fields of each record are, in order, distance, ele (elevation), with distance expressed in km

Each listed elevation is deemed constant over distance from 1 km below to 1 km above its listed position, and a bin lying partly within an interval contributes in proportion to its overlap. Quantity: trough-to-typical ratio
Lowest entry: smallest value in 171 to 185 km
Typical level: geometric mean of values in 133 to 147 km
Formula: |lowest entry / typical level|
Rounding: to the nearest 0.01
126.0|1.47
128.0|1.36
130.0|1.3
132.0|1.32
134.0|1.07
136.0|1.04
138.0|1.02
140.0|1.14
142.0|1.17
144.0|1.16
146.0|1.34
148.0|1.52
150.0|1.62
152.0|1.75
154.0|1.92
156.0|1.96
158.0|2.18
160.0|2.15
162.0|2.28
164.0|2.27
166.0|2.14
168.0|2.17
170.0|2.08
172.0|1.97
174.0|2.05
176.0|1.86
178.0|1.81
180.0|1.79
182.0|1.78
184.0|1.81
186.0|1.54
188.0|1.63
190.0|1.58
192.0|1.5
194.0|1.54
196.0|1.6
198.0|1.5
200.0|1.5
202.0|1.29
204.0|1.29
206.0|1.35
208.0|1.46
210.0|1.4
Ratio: 1.58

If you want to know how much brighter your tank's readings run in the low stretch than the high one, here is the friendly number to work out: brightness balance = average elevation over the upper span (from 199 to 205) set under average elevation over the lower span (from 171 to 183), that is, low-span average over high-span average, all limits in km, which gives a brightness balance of 1.38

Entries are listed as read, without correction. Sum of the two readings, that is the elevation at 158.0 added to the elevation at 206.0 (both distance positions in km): 3.5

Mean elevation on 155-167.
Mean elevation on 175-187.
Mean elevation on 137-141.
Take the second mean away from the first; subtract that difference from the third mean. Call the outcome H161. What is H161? 0.68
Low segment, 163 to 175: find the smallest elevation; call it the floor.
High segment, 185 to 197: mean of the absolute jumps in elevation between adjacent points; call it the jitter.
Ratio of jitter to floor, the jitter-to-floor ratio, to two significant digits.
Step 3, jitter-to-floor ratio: 0.032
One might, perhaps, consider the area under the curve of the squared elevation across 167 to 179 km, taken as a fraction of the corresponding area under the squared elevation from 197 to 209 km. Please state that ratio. 2.0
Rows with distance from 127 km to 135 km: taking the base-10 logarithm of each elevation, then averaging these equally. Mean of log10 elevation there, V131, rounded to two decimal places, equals 0.10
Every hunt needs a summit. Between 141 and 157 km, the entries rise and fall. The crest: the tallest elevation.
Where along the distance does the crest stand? 156.0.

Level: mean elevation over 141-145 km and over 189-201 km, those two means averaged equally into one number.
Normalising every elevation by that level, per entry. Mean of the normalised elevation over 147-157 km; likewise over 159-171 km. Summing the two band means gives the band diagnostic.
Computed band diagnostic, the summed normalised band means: 2.91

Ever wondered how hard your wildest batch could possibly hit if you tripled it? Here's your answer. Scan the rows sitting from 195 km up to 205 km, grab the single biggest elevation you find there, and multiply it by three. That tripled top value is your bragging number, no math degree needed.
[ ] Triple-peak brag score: 4.8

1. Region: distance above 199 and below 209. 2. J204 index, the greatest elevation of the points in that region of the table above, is 1.5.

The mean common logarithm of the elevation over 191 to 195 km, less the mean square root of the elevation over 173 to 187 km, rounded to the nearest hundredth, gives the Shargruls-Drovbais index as -1.16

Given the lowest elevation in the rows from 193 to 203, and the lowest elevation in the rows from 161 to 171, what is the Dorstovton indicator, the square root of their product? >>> 1.6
